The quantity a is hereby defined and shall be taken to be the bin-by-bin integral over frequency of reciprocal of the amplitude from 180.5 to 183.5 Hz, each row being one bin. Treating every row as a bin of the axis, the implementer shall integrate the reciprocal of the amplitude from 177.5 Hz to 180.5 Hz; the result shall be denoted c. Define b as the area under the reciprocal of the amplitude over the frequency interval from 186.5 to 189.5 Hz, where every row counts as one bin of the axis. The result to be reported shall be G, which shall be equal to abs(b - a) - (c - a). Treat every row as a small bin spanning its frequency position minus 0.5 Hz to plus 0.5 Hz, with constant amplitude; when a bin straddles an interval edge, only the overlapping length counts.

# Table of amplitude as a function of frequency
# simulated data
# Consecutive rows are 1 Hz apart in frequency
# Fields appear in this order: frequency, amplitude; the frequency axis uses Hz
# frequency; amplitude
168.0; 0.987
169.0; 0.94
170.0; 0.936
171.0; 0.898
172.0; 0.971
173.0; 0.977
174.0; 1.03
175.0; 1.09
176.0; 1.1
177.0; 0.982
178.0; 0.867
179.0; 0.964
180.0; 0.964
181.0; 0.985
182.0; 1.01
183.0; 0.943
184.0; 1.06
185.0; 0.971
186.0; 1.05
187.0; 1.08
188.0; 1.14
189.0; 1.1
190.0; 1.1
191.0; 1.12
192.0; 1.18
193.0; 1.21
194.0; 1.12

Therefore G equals 0.19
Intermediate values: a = 3.07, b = 2.7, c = 3.23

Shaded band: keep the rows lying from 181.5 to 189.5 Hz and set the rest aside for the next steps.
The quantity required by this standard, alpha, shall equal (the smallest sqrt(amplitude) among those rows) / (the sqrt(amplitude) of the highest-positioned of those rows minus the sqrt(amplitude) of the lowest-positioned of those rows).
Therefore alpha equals 22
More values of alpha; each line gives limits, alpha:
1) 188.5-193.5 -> 20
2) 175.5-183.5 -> -12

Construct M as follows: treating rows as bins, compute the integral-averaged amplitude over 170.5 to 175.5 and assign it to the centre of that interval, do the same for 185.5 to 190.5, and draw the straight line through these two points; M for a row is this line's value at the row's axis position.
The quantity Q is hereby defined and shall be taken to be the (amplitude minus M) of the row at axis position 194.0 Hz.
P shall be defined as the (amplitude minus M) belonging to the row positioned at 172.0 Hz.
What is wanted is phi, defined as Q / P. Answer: 0.9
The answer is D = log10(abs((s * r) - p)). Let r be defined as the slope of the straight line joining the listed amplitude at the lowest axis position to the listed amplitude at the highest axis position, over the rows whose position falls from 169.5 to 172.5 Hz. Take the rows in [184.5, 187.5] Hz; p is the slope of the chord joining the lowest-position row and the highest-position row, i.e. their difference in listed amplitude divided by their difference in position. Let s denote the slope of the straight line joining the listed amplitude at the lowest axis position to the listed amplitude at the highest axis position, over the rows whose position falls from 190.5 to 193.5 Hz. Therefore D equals -1.27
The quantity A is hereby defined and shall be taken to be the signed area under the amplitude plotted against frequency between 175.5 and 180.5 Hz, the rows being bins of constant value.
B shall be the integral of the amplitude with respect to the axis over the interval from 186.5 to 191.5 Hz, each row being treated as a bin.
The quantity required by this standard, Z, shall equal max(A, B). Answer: 5.5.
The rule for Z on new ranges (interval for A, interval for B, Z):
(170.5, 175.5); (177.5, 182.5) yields 5.0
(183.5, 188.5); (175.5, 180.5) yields 5.3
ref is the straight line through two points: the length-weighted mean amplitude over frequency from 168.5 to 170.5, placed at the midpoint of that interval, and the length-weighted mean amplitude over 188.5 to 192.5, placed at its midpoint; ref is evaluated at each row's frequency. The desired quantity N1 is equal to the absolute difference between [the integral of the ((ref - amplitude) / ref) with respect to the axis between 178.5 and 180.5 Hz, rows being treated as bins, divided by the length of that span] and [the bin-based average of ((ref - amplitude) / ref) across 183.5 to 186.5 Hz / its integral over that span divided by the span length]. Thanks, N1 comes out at 0.016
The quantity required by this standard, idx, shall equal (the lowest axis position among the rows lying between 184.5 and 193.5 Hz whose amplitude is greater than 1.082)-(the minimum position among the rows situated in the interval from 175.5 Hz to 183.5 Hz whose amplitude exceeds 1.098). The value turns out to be 12 Hz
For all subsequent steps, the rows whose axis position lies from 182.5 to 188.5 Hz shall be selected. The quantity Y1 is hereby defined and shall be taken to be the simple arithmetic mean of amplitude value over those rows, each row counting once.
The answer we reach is 1.04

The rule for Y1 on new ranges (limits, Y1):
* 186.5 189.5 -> 1.11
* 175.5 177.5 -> 1.04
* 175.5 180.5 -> 0.98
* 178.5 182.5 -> 0.98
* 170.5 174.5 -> 0.97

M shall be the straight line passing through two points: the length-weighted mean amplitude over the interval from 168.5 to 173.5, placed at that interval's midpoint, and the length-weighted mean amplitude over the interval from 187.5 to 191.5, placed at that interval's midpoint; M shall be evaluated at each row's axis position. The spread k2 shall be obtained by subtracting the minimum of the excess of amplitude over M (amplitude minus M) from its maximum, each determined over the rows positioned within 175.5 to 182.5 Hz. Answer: 0.25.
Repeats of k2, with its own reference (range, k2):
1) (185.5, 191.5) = 0.07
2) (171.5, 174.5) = 0.04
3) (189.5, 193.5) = 0.08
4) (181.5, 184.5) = 0.11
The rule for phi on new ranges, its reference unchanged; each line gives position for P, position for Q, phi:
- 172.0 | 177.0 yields 2.5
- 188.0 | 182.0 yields -0.9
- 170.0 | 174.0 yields -0.8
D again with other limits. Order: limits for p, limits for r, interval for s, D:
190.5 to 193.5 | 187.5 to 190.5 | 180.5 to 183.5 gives -1.35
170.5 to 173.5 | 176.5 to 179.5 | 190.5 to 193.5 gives -1.40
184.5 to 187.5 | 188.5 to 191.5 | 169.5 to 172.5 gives -1.27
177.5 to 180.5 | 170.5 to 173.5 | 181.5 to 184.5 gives -1.32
